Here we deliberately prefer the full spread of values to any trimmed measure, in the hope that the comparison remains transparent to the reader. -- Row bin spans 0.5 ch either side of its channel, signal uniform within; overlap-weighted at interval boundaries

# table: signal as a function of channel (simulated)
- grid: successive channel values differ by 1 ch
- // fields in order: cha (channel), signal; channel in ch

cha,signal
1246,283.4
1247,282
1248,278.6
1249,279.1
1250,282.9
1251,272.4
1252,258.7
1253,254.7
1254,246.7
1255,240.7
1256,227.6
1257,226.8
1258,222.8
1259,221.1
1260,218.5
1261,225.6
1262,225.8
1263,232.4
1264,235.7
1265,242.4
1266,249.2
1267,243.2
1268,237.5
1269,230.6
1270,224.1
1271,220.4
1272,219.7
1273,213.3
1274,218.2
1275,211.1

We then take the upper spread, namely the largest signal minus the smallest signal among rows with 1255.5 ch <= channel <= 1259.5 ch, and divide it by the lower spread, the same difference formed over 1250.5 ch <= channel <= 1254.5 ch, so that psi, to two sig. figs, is 0.25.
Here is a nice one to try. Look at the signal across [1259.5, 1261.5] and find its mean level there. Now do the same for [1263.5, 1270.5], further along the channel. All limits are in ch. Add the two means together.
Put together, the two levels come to 460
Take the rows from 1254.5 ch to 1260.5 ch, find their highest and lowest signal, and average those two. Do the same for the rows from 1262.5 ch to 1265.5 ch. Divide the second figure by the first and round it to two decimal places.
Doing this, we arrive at 1.03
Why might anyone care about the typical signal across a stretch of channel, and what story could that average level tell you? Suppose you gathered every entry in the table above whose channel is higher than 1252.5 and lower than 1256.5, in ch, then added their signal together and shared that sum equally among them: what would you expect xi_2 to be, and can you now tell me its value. 242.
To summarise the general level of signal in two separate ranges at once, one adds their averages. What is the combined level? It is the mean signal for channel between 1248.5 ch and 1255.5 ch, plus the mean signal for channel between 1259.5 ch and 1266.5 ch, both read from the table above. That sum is 495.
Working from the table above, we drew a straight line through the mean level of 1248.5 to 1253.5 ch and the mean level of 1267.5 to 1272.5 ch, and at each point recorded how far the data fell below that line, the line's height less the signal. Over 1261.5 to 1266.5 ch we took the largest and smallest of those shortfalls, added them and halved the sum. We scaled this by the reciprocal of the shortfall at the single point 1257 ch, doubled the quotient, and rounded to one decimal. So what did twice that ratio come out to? 0.2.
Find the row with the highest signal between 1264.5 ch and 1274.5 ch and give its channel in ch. 1266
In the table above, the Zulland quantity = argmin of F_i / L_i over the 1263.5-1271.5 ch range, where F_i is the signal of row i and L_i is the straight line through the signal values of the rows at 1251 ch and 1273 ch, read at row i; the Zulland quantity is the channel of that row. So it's 1264 ch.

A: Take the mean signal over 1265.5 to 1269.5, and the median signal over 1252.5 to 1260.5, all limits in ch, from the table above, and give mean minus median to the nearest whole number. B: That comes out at 13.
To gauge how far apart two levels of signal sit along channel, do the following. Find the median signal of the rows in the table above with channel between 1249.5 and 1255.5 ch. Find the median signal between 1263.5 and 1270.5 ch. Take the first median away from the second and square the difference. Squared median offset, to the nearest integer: 369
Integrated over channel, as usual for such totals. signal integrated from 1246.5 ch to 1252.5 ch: 1654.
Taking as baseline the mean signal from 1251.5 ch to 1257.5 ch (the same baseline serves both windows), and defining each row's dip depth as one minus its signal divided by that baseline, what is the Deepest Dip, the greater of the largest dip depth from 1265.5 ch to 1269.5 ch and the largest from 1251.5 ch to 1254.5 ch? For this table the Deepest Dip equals 0.049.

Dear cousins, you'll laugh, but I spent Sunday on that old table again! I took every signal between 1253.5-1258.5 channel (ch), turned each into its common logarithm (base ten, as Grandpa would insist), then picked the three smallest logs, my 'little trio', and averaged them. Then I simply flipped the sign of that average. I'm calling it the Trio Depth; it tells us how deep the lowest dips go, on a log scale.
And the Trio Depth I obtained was -2.35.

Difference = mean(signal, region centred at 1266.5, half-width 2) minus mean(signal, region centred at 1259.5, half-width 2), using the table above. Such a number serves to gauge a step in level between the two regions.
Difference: 21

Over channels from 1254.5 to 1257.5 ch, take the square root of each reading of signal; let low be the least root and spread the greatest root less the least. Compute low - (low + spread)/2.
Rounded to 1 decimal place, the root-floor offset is 7.3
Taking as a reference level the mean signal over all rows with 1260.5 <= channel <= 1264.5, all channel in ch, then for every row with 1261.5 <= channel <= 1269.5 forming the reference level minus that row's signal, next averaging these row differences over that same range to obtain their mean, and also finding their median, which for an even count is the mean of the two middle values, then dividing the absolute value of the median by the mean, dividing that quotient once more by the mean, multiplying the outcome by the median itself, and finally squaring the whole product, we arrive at 0.75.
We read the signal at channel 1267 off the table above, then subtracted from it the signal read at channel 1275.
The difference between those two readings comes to 32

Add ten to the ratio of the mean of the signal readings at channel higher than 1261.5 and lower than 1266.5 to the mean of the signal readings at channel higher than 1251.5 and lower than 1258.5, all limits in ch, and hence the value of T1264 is 11.0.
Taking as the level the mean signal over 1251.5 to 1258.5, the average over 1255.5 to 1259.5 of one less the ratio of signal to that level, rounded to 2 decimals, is 0.06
